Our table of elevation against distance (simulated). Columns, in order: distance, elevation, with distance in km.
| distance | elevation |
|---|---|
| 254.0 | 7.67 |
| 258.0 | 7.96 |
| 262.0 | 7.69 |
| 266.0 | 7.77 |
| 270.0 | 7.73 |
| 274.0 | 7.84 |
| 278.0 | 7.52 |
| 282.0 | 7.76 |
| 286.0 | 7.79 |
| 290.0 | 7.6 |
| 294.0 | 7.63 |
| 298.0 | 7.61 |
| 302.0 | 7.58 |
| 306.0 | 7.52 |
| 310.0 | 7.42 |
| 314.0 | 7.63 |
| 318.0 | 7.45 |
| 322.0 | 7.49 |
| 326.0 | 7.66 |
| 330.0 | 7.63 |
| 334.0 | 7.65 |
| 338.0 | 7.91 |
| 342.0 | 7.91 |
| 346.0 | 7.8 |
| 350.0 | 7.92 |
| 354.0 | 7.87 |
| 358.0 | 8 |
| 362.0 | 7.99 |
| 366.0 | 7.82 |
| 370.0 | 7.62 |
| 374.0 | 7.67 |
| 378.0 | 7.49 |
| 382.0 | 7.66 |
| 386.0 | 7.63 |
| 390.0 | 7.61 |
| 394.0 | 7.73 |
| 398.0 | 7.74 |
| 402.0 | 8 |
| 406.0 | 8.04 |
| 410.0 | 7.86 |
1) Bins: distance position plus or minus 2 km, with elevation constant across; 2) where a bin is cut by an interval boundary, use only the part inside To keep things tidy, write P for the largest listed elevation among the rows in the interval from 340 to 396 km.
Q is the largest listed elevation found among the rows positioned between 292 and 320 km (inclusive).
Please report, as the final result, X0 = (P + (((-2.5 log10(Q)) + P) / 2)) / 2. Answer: 5.45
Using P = 8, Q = 7.63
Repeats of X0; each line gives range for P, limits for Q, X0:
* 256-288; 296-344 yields 5.41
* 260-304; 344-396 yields 5.32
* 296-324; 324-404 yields 5.16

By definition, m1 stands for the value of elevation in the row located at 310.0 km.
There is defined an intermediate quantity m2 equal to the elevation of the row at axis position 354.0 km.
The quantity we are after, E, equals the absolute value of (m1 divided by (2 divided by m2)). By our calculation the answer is 29.2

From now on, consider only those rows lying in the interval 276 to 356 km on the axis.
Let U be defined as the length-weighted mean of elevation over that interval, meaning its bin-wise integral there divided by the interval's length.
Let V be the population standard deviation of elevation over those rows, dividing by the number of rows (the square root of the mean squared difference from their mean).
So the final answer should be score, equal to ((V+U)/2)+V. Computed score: 4.06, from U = 7.67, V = 0.15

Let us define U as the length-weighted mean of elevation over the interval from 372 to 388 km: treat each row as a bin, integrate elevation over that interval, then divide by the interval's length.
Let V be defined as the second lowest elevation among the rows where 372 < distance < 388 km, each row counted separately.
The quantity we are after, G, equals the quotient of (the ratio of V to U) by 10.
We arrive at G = 0.100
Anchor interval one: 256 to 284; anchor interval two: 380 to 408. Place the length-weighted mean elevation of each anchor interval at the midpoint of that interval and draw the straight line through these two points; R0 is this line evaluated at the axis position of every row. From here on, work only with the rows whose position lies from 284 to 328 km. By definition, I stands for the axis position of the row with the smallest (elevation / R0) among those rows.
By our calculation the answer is 310.0 km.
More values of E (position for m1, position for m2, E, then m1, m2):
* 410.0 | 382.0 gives 30.1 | 7.86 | 7.66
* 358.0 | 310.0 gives 29.7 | 8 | 7.42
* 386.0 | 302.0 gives 28.9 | 7.63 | 7.58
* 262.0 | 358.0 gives 30.8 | 7.69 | 8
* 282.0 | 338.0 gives 30.7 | 7.76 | 7.91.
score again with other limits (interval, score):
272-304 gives 3.99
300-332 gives 3.90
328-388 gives 4.12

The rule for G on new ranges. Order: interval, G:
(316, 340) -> 0.098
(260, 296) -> 0.099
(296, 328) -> 0.099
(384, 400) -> 0.099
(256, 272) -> 0.099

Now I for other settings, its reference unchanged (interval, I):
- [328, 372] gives 370.0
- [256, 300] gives 278.0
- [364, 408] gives 378.0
